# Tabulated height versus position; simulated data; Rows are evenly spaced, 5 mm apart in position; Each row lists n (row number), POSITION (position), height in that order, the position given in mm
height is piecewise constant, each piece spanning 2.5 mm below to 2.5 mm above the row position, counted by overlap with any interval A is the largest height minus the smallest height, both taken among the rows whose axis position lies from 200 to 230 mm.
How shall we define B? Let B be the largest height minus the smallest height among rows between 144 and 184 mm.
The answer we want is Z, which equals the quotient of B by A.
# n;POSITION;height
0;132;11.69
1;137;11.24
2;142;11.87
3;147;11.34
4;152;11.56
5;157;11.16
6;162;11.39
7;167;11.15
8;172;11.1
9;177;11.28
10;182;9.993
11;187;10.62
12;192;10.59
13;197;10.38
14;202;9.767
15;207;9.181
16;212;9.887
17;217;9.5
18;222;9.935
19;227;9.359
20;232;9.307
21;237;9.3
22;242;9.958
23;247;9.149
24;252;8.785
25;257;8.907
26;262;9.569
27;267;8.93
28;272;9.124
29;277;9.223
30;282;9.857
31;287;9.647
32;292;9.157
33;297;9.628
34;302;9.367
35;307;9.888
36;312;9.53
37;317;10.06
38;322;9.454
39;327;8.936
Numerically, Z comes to 2.1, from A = 0.75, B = 1.6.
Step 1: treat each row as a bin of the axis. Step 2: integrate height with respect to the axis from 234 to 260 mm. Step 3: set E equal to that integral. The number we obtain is 240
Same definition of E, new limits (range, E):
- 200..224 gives 231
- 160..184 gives 264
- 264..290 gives 243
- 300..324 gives 232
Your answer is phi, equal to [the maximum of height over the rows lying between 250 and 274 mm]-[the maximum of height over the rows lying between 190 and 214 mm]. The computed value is -1.0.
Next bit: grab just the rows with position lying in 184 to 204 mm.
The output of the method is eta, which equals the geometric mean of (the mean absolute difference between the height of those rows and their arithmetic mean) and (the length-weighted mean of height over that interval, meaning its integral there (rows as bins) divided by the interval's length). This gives 1.72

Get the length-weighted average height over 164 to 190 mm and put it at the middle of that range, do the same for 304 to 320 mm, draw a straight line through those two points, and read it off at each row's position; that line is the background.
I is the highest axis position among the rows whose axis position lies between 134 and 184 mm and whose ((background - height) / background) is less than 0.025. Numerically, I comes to 177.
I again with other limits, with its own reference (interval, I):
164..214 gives 192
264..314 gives 307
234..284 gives 282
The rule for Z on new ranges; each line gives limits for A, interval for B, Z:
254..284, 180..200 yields 0.7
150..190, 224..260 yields 0.7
